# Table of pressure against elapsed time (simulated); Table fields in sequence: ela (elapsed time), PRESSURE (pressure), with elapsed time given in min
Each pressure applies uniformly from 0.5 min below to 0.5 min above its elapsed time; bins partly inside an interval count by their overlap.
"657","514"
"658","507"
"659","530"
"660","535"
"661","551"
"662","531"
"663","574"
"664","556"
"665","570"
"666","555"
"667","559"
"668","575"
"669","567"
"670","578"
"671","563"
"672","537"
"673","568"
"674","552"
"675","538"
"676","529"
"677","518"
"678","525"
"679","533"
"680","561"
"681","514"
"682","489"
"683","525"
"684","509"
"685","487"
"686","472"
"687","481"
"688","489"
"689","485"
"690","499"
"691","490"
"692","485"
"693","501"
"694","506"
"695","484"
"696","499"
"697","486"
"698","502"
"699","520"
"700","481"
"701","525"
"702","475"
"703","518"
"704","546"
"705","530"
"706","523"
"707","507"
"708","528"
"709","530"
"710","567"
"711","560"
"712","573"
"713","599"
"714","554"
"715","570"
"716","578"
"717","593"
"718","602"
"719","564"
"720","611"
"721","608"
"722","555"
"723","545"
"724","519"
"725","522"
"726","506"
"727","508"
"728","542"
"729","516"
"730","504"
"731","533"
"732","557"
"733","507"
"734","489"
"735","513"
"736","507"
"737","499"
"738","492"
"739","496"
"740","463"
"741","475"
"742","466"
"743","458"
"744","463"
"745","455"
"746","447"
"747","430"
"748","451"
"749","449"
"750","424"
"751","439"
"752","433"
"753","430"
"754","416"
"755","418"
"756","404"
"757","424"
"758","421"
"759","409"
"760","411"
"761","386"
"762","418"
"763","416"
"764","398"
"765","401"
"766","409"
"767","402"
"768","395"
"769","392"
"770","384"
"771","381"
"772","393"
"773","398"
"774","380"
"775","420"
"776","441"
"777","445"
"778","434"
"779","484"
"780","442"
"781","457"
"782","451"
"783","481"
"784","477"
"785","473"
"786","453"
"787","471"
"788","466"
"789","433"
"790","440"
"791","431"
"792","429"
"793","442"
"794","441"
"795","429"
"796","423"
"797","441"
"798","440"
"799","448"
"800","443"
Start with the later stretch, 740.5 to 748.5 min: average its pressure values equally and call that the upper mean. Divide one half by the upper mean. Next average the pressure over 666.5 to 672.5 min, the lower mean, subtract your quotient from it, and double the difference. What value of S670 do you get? 1126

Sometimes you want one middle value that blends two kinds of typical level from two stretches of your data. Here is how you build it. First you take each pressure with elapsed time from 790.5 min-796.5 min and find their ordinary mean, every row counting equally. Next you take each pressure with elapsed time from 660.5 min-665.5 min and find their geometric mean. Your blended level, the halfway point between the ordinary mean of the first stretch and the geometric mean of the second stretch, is 494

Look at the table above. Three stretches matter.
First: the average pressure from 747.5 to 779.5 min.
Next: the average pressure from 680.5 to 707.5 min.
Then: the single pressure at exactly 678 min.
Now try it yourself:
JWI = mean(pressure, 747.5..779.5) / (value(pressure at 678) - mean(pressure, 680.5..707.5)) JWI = 17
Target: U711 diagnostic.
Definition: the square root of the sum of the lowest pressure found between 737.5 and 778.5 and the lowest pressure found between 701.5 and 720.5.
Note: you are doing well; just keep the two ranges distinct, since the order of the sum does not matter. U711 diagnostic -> 29.2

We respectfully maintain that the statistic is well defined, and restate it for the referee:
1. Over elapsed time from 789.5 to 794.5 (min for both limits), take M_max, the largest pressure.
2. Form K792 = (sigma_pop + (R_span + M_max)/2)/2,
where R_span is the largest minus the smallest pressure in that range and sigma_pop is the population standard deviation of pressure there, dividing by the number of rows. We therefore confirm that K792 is 116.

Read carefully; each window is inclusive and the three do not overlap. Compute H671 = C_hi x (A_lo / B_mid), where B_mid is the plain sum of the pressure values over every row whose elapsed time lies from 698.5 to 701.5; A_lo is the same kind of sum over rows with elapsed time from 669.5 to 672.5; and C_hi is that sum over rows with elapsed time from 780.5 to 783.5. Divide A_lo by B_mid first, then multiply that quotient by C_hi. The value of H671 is 1527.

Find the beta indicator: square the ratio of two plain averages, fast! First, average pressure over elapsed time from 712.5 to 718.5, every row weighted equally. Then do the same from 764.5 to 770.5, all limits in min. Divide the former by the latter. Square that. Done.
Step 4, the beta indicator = 2.2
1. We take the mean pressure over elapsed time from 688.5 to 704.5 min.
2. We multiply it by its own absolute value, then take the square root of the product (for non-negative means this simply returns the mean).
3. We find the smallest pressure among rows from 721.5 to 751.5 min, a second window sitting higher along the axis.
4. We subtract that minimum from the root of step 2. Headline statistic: 76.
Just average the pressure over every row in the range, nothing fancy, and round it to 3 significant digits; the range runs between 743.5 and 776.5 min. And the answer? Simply 416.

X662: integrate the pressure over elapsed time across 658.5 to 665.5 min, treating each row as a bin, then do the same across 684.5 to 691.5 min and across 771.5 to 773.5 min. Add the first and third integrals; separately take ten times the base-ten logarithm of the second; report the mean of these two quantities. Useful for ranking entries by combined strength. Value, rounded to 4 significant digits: 2337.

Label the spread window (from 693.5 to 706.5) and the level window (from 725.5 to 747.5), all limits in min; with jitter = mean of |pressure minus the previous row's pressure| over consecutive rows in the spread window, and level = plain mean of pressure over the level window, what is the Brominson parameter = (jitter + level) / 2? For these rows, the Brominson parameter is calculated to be 259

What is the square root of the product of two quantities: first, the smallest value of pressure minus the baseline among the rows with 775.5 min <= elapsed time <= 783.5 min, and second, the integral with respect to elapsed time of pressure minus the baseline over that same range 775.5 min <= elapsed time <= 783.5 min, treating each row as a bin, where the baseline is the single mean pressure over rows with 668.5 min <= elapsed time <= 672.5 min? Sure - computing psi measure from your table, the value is 330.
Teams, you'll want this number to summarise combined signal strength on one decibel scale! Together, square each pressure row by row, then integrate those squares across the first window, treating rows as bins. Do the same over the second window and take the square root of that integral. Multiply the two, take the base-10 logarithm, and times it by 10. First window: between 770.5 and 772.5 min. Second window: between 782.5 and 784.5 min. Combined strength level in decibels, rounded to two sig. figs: 83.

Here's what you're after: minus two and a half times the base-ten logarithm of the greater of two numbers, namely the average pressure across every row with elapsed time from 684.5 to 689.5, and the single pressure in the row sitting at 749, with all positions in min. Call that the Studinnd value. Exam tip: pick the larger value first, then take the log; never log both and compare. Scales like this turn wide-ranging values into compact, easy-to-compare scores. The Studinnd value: -6.71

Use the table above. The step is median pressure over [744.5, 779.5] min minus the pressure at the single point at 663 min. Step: -156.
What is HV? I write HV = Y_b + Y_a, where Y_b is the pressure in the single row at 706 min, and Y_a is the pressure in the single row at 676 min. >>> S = 1052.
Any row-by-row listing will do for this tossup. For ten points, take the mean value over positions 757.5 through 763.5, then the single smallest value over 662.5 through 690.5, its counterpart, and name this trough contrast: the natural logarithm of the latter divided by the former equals 0.14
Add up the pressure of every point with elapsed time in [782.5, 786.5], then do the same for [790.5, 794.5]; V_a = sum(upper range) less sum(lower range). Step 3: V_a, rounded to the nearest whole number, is -141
